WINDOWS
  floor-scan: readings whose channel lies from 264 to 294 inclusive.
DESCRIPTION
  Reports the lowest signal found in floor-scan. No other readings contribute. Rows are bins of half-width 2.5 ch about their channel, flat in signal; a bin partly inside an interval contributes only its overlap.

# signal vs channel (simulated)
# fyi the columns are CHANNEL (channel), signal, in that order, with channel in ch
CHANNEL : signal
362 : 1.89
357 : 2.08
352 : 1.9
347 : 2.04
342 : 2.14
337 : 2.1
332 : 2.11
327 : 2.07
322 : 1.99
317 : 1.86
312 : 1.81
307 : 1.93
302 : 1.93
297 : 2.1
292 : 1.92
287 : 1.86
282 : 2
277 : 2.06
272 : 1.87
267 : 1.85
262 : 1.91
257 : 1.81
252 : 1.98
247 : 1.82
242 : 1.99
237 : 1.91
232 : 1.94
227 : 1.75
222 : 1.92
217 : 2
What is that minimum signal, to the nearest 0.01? 1.85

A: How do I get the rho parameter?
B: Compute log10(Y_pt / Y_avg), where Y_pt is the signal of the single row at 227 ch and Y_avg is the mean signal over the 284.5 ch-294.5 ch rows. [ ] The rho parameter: -0.03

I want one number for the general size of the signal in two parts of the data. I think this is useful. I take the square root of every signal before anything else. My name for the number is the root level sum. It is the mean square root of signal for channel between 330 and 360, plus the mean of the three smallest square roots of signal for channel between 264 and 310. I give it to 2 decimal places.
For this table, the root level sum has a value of 2.80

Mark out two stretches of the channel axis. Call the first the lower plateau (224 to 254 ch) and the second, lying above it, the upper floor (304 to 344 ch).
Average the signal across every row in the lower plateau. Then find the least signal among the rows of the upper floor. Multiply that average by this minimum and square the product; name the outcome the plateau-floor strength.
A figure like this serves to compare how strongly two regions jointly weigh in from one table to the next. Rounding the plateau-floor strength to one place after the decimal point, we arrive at 11.8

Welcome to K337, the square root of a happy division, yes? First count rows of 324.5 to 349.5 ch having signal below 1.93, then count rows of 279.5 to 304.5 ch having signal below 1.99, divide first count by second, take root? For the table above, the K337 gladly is 0.0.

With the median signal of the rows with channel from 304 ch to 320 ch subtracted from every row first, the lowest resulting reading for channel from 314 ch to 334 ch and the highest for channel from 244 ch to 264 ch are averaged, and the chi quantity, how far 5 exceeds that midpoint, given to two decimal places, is 4.94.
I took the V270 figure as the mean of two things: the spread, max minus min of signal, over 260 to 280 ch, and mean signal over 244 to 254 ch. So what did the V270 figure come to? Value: 1.055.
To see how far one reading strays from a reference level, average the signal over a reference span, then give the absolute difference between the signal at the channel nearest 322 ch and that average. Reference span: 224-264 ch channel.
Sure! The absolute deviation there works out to 0.10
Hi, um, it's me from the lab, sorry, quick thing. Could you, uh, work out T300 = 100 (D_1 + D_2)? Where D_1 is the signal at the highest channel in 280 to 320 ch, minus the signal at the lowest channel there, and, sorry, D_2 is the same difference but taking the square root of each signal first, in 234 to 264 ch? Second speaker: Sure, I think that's -14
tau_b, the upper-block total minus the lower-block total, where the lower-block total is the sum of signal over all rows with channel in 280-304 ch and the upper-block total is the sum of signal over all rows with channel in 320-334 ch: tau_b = -4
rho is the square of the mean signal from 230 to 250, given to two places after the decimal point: 3.67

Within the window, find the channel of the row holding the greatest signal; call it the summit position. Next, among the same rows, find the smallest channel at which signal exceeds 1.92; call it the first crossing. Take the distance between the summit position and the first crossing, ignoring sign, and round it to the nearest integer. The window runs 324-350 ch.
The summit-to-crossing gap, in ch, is 15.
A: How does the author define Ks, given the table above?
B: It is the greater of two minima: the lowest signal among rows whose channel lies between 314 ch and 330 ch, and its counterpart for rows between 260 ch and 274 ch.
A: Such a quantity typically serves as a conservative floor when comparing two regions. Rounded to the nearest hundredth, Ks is 1.86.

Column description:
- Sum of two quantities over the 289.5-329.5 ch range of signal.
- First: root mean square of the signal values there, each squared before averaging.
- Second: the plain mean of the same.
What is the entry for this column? 3.9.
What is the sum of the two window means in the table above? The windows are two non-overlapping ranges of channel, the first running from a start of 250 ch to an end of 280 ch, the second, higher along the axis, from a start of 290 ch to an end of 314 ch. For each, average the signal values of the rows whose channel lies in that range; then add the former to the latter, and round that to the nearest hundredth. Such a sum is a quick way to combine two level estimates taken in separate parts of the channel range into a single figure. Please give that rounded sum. 3.85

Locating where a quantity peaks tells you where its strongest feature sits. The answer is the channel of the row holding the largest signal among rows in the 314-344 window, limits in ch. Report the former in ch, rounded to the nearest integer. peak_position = 342 ch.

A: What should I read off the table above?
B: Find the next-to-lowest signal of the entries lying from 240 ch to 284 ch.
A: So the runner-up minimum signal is 1.82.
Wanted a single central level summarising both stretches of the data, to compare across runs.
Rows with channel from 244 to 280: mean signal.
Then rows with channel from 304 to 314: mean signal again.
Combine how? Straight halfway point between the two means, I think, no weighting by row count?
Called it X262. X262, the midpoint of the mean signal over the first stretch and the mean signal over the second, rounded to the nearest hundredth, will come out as 1.89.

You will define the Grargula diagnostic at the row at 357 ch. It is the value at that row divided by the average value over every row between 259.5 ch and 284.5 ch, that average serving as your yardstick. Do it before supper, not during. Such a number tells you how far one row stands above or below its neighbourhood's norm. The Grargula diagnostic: 1.07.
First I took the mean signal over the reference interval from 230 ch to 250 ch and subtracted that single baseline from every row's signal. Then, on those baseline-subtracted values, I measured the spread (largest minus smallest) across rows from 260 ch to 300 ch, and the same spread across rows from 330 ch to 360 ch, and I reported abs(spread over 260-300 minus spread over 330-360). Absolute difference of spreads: 0.01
